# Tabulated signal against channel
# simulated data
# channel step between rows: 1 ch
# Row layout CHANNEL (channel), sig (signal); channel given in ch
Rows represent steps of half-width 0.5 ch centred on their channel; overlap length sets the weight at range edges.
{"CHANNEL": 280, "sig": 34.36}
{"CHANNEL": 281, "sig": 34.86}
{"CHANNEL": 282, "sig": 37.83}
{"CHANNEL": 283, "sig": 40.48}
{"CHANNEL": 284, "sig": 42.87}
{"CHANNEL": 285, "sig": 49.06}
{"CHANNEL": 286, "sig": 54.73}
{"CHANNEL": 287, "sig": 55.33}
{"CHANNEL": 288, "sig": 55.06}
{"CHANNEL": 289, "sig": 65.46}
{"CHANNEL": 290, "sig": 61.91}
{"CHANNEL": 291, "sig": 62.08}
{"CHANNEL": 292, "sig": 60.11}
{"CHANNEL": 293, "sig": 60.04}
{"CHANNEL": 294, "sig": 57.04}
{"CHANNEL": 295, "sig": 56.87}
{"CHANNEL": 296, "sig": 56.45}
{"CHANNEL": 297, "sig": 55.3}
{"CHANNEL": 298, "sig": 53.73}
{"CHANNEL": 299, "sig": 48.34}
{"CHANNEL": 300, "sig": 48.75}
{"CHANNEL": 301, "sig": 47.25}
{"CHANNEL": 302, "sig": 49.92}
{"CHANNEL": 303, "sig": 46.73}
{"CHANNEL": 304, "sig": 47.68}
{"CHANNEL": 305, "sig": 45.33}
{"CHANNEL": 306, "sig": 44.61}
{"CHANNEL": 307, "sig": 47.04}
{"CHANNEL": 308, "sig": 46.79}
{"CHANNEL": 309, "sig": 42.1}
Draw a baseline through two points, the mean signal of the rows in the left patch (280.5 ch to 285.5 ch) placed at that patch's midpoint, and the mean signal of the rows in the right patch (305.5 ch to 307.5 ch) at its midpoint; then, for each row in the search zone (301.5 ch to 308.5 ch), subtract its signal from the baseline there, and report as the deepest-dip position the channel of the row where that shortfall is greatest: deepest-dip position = 306 ch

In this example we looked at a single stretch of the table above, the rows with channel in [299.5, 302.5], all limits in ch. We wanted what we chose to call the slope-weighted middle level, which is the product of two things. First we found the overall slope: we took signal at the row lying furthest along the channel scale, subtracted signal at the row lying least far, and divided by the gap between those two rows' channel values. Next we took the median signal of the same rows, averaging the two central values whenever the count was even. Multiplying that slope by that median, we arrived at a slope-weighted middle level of 29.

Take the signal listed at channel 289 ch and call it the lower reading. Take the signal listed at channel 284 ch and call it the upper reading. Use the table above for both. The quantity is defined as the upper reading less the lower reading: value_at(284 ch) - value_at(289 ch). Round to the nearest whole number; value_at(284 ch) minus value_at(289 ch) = -23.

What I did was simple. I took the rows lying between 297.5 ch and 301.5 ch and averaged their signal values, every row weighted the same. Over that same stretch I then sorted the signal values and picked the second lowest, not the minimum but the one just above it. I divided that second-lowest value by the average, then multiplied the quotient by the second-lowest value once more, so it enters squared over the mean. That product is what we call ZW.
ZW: 47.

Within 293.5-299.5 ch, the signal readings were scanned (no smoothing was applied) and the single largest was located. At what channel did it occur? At 294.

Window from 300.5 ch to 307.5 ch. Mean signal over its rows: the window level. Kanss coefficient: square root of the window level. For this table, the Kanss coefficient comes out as 6.9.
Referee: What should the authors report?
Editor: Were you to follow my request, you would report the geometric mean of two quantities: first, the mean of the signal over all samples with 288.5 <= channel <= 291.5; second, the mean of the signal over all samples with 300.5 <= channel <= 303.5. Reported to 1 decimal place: 55.0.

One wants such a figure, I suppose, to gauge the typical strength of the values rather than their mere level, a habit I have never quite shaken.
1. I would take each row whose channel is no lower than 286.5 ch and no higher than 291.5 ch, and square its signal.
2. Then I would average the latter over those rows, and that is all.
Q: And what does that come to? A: 3613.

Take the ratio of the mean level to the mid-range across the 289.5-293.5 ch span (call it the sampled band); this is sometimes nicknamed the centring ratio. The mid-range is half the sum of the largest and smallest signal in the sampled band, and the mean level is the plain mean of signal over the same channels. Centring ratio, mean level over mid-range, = 1.00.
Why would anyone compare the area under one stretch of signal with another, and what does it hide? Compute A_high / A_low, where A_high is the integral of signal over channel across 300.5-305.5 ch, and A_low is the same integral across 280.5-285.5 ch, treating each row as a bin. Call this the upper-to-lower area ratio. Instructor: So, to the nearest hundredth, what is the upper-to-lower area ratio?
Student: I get 1.16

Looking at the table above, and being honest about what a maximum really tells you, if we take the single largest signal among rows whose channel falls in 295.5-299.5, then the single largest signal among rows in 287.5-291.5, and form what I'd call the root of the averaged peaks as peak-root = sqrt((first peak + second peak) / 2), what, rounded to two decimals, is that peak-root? 7.81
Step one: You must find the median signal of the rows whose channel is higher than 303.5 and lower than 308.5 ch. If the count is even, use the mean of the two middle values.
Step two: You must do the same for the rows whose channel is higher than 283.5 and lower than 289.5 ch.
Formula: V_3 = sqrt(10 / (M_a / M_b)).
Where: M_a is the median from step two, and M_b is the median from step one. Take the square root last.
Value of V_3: 2.92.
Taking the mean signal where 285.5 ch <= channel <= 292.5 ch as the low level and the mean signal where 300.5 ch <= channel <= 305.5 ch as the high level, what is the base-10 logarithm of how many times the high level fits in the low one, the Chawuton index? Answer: 0.10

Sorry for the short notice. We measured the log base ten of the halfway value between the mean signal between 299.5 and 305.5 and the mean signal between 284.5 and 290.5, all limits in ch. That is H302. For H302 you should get 1.72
